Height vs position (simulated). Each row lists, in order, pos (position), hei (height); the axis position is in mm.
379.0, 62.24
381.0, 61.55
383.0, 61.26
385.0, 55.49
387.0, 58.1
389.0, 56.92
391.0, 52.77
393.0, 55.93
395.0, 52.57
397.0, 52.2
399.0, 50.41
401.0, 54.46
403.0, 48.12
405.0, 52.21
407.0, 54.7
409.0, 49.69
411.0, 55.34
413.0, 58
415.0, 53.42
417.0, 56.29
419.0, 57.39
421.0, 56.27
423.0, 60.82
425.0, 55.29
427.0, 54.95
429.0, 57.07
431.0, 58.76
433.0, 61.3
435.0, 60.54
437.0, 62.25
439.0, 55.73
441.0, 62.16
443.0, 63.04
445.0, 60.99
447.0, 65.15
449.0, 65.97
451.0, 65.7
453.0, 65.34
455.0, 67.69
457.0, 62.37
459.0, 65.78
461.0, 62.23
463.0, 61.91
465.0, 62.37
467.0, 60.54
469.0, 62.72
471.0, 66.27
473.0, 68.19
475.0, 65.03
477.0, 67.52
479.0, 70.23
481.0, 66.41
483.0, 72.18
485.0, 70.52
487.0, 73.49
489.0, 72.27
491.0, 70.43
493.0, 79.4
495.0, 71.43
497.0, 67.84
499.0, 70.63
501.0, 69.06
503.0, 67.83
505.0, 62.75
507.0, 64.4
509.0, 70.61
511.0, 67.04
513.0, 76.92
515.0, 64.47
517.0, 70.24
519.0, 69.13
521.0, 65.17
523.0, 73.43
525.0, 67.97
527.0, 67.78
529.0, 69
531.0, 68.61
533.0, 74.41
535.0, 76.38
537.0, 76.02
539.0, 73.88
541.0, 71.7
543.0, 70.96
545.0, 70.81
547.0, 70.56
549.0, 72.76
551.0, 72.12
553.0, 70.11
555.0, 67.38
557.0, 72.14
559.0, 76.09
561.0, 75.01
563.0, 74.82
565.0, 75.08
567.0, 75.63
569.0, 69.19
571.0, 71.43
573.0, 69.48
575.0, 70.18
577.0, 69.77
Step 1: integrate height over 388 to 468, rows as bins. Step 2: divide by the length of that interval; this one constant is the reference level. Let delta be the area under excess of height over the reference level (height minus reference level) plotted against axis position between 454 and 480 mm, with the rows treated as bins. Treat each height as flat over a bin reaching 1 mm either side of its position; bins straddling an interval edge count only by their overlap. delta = 168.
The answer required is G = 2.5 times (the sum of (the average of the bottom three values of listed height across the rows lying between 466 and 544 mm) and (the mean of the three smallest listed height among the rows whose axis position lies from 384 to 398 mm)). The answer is 286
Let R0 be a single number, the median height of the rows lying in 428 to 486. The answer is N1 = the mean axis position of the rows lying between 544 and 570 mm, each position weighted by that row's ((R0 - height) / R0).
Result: 557.8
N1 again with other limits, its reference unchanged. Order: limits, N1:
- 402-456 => 413.0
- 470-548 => 511.9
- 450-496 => 483.3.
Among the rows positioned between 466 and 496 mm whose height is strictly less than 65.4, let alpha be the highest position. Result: 475.0 mm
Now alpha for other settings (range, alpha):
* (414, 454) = 453.0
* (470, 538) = 521.0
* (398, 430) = 429.0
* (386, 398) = 397.0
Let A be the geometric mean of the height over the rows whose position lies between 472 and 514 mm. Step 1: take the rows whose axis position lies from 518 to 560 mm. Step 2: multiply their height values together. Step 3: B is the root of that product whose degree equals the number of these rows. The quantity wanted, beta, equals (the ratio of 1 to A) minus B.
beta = -71.2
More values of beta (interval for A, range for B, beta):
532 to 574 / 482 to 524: -69.8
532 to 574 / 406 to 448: -57.9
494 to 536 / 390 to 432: -54.5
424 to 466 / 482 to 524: -69.8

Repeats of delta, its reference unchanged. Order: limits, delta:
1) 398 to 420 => -104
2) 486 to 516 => 346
